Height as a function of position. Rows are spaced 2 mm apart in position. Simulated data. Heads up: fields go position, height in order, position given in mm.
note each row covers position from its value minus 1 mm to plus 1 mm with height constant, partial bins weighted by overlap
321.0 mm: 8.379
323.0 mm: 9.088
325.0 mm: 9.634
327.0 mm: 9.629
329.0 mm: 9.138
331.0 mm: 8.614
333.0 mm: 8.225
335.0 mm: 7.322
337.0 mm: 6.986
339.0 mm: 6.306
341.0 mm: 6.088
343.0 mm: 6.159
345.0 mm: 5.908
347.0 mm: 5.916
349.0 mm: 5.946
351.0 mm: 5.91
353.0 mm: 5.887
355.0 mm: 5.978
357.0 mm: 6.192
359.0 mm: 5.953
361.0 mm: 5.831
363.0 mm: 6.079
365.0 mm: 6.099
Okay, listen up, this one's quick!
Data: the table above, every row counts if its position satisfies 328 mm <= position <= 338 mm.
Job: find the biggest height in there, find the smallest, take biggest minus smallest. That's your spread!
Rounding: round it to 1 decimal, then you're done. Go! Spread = 2.2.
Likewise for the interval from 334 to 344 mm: 1.2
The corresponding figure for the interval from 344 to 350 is 0.0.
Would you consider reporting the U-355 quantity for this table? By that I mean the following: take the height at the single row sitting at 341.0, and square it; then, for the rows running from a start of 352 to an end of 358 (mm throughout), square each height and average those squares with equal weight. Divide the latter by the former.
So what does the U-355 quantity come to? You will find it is 0.98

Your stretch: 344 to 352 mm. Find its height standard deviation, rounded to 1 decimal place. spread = 0.0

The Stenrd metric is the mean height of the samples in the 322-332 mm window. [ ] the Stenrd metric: 9.2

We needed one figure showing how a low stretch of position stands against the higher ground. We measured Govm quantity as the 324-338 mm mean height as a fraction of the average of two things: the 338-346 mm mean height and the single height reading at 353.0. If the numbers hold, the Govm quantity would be 1.42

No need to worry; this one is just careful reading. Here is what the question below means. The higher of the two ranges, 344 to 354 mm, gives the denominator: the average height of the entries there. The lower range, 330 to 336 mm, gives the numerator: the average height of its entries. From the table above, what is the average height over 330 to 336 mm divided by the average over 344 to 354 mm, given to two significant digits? 1.4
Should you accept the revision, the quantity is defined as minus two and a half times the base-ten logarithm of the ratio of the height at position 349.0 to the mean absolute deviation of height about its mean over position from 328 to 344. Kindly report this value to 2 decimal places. -1.96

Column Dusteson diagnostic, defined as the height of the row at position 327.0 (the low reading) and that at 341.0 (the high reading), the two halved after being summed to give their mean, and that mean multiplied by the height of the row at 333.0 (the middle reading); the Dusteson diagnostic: 64.6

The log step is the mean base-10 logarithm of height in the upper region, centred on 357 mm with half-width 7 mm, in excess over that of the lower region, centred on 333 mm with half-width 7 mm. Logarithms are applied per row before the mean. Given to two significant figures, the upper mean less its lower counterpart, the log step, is -0.12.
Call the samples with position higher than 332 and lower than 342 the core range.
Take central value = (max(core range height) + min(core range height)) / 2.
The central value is 7.2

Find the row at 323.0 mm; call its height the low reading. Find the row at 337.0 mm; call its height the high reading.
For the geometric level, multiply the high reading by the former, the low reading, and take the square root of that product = 8.0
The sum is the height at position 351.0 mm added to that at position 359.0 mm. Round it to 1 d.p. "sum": 11.9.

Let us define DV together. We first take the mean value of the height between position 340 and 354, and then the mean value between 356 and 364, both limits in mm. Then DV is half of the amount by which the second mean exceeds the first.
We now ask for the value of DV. 0.0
